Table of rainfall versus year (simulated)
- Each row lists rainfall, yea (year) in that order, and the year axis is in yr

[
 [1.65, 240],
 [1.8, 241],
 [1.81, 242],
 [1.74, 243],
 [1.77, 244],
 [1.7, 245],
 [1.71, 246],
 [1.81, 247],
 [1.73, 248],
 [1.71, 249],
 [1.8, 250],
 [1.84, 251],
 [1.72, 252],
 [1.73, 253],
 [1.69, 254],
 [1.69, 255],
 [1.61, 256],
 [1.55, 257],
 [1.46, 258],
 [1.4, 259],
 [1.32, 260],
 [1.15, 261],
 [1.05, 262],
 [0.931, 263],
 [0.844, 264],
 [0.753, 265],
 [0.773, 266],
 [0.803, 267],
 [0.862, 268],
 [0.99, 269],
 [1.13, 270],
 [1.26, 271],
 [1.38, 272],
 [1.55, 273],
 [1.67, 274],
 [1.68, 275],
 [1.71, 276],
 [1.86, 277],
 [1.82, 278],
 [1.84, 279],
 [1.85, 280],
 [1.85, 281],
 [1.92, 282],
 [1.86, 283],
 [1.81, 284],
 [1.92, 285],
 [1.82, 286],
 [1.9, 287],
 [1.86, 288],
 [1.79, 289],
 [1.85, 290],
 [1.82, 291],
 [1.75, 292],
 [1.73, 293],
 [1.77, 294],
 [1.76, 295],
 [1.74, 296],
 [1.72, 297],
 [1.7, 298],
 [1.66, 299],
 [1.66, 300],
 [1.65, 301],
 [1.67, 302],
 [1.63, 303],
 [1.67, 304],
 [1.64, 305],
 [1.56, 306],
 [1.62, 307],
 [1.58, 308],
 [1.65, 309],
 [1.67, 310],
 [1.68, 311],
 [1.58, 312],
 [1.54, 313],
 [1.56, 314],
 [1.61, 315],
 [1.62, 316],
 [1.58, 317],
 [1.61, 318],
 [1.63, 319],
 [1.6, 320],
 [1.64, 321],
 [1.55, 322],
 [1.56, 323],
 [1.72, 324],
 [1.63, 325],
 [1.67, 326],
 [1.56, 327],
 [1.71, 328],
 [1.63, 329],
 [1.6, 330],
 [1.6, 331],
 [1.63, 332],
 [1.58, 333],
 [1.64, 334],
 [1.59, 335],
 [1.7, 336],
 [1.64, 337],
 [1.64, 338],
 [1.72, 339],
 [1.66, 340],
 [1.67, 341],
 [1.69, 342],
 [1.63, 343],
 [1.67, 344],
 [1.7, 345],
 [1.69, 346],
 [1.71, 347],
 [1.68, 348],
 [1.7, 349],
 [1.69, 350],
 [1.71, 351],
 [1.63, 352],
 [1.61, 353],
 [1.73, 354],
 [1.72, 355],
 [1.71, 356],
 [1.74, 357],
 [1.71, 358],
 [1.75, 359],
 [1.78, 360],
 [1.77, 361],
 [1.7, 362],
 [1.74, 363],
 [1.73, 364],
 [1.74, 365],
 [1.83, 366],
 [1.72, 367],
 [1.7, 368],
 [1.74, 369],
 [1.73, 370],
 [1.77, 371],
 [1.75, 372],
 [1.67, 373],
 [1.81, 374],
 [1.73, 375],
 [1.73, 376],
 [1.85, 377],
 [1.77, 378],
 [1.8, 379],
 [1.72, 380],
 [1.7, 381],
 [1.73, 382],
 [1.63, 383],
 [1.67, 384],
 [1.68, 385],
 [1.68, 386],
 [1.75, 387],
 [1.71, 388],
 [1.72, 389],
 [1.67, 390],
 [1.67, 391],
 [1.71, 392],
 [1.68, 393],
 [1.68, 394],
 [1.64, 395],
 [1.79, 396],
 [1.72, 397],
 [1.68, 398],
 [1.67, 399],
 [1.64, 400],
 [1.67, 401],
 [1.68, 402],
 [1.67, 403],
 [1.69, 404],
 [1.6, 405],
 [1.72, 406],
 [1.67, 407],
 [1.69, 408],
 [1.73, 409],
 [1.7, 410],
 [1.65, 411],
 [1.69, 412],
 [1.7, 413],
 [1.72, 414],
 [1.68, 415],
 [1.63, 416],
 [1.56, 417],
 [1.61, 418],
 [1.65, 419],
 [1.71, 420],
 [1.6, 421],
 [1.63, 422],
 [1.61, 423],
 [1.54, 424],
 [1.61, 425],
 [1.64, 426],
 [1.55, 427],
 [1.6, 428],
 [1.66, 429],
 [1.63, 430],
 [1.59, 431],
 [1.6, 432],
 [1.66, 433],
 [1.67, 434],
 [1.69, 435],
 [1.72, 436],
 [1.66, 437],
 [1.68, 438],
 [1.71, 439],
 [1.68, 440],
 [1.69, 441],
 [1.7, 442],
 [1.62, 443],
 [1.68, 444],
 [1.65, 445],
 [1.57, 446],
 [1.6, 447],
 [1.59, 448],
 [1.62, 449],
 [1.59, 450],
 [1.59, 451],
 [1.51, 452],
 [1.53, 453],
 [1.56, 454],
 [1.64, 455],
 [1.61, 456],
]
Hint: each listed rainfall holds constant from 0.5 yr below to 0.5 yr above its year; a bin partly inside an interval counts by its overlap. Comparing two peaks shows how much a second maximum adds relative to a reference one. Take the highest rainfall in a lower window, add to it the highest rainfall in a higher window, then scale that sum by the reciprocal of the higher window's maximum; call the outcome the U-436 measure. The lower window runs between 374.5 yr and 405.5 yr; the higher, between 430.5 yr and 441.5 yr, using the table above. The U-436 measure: 2.076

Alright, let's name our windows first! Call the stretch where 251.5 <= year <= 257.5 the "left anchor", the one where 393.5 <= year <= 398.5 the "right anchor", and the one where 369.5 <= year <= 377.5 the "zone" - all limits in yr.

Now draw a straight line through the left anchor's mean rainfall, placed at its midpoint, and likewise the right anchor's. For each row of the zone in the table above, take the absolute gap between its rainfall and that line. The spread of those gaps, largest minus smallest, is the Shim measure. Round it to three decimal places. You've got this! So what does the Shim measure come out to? 0.127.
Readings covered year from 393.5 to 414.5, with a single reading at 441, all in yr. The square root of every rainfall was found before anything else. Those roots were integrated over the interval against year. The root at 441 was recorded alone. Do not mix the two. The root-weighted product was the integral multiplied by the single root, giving 35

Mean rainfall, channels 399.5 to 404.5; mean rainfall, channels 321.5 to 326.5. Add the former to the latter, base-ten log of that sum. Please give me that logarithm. 0.518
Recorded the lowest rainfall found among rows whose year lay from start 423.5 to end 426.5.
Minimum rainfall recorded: 1.54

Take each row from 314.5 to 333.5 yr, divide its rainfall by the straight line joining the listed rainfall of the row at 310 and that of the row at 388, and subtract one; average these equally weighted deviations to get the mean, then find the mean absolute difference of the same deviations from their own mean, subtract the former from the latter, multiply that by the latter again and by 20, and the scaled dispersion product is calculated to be 0.023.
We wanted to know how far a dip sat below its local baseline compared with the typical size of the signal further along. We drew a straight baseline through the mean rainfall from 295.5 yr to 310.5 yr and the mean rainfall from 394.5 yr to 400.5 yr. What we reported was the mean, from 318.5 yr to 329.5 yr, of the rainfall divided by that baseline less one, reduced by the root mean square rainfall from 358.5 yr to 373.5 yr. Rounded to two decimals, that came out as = -1.76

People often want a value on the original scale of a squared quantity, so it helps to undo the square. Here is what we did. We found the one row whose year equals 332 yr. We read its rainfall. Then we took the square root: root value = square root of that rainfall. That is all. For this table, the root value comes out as 1.28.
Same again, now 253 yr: 1.32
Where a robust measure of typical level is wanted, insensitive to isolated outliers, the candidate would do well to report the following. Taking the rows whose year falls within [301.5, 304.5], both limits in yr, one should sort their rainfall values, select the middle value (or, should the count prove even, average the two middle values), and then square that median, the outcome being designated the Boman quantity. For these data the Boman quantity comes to 2.79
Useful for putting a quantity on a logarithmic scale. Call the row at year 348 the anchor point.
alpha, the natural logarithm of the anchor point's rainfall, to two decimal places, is 0.52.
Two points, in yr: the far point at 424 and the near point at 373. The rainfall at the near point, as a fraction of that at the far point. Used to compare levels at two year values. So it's 1.08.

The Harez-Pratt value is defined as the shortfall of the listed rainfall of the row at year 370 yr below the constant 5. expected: 3.27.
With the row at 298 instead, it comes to 3.30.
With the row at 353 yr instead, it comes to 3.39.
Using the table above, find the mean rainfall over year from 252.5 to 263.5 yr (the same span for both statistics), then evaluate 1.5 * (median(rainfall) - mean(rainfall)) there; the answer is 0.065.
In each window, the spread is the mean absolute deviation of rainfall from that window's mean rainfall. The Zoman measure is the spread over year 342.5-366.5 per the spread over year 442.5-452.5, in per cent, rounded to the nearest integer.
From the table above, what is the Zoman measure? 107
